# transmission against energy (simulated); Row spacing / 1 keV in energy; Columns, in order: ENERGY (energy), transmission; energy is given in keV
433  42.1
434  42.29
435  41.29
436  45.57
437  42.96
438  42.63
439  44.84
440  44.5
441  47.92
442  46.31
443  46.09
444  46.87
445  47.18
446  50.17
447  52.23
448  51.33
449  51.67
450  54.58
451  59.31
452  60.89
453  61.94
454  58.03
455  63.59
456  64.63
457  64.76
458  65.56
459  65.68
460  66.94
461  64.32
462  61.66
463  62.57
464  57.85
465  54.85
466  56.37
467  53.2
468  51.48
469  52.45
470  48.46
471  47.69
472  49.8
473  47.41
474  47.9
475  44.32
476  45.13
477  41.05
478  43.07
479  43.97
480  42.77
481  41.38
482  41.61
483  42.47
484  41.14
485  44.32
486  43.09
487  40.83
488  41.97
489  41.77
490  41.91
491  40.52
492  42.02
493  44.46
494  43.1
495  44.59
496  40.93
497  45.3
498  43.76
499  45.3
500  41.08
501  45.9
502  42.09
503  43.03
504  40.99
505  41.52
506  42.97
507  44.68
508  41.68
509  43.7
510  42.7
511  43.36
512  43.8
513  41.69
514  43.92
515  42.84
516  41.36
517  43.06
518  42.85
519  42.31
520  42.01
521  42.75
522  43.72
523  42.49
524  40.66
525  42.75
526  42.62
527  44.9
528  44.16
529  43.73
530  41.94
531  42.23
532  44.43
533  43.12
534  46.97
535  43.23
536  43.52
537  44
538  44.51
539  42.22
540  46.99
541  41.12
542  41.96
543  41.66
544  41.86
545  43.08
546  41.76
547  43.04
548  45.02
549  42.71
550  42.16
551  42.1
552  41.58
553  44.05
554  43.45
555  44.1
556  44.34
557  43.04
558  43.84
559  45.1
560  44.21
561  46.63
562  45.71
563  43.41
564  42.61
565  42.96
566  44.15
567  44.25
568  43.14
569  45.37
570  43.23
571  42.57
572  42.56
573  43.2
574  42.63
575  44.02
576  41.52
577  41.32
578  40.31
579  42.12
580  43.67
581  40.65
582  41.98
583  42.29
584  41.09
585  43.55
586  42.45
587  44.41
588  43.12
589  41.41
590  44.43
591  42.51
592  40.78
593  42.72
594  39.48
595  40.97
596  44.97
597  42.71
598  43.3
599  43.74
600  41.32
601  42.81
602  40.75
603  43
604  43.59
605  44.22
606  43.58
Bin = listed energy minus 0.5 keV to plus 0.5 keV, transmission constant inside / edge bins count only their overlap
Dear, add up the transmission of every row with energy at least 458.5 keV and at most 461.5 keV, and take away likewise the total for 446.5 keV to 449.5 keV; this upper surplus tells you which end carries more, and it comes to 41.7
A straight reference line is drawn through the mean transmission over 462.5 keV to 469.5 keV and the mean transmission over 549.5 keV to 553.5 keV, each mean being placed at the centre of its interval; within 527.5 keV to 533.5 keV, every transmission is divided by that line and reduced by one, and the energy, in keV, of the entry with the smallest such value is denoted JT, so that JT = 530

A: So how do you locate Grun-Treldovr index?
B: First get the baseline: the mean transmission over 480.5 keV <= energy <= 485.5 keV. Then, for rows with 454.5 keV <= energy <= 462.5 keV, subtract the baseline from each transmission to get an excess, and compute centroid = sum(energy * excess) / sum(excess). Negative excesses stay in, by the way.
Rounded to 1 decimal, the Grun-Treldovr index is 458.5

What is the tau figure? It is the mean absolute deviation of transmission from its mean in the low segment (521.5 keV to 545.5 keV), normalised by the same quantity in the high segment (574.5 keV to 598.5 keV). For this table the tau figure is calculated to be 1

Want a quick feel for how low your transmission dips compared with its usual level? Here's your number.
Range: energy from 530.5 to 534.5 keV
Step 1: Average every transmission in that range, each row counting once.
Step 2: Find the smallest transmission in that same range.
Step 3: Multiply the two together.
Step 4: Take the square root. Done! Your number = 43.2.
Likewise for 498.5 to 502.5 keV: 42.3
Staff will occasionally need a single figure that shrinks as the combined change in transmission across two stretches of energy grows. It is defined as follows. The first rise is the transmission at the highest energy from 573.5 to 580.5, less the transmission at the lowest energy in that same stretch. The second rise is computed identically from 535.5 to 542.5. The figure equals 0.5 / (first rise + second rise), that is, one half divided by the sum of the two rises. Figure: -0.96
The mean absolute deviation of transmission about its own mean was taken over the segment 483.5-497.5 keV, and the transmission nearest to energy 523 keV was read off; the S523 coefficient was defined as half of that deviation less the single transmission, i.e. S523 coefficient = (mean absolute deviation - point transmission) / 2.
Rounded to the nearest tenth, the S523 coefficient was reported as -20.6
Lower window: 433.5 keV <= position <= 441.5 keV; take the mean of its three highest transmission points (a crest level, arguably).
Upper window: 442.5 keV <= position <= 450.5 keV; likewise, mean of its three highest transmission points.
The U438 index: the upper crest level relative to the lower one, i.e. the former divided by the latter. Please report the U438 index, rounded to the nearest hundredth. 1.15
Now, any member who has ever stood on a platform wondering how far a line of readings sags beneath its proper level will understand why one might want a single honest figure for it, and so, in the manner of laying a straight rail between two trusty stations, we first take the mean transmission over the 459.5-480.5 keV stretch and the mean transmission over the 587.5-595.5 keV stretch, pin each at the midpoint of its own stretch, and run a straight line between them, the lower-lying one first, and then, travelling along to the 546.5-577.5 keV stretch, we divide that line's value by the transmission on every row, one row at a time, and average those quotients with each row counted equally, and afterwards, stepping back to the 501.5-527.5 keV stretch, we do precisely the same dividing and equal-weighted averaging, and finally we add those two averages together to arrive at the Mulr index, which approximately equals 2.14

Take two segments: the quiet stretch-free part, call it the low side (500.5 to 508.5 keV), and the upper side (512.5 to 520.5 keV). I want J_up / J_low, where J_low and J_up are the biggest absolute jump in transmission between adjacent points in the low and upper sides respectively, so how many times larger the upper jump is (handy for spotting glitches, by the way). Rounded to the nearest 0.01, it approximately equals 0.59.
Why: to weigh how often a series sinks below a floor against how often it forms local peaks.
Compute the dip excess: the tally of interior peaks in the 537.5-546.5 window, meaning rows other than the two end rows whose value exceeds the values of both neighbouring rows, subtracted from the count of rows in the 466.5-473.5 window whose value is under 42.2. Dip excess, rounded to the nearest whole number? -3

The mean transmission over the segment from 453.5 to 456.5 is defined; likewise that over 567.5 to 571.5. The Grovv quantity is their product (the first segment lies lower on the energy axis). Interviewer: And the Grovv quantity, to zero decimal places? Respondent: 2705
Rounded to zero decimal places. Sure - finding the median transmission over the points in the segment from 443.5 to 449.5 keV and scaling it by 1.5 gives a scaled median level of 76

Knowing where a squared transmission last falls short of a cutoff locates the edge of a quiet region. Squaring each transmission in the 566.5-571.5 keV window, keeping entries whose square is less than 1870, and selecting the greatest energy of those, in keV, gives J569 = 571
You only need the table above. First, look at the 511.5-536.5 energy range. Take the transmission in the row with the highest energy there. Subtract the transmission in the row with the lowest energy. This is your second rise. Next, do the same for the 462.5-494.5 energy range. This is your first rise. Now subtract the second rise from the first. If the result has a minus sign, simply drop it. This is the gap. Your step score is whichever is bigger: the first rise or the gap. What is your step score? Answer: 19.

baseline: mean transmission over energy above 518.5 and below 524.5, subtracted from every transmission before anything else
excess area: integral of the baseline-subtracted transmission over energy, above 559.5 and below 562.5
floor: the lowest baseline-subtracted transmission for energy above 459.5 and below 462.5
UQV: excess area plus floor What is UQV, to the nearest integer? 29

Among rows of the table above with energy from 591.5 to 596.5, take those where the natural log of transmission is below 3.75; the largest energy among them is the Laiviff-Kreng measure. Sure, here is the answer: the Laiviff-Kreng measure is 595 keV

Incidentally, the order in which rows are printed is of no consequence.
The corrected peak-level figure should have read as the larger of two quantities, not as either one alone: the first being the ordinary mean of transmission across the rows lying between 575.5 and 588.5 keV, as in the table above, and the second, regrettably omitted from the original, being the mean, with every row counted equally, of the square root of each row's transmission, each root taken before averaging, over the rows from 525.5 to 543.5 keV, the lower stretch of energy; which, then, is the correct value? 42.2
